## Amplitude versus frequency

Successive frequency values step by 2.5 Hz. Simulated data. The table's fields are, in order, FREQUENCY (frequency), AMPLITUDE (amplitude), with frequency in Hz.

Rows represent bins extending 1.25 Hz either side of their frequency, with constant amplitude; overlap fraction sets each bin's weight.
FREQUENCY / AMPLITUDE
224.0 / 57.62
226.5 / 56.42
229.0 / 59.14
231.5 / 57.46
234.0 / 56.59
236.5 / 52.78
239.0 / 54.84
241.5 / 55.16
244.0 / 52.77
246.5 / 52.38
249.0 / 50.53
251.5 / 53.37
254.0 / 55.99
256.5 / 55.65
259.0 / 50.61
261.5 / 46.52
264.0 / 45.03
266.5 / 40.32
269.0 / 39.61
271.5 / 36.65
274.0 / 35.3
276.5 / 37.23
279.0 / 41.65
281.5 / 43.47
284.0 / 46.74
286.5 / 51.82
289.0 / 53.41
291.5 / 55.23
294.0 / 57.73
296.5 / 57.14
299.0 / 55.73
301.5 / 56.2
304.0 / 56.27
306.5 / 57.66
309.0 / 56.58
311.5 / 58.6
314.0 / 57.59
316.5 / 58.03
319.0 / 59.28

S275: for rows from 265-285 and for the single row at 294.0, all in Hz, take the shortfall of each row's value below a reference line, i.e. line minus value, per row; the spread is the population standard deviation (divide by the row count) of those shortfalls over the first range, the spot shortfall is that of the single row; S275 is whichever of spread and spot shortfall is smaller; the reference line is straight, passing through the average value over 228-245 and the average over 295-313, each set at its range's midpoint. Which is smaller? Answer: -1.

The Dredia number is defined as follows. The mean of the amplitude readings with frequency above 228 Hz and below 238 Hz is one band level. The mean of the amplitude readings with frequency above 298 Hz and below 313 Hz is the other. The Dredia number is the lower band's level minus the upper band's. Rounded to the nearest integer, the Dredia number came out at 0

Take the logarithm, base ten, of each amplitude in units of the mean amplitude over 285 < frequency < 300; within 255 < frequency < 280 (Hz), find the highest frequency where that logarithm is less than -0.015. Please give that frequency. 279.0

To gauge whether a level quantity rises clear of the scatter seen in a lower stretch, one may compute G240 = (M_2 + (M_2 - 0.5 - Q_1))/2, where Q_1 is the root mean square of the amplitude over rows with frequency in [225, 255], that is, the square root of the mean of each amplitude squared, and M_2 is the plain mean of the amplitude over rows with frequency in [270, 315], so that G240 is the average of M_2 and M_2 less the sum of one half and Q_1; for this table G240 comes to 23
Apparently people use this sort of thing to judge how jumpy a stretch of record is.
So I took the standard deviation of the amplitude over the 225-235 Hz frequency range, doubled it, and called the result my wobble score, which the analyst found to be 2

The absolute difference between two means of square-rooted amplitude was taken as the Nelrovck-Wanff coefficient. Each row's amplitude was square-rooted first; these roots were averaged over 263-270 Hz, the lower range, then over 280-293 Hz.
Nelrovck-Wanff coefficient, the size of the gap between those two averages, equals 0.62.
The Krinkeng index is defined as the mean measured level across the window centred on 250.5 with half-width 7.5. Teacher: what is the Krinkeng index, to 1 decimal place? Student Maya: 53.4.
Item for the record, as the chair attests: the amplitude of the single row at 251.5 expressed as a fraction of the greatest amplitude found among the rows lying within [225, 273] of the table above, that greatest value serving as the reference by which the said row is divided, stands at 0.902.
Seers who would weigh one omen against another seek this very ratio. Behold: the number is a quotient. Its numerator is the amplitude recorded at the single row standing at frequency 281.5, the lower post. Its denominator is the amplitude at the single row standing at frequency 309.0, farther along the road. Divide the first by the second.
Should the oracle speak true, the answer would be 0.77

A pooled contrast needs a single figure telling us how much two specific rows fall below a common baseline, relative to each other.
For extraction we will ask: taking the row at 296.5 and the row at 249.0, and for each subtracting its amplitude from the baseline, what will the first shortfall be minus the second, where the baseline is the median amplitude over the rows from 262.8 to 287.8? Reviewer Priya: -6.6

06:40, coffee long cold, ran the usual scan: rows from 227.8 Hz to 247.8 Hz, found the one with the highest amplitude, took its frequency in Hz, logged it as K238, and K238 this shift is 229.0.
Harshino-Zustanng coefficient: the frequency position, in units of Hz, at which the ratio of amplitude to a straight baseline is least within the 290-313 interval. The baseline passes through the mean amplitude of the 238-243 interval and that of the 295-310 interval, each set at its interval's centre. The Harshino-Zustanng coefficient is 291.5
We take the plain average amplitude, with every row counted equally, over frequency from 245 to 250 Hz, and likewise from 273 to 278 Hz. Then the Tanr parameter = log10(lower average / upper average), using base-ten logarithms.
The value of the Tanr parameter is 0.15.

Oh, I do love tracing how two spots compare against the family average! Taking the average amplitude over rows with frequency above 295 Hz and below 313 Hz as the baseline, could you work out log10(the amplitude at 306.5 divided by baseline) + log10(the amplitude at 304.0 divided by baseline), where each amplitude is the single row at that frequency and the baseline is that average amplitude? 0.001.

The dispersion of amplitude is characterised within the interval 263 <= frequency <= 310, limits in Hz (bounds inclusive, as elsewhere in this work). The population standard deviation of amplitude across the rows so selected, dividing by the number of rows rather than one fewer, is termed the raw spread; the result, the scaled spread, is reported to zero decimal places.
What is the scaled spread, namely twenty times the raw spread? 161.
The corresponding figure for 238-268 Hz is 93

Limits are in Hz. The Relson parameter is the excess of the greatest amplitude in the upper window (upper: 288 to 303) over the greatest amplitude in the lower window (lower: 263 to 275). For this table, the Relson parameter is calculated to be 13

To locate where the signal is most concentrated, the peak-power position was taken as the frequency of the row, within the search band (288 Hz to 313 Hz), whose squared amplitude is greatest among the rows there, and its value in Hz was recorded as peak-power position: 311.5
